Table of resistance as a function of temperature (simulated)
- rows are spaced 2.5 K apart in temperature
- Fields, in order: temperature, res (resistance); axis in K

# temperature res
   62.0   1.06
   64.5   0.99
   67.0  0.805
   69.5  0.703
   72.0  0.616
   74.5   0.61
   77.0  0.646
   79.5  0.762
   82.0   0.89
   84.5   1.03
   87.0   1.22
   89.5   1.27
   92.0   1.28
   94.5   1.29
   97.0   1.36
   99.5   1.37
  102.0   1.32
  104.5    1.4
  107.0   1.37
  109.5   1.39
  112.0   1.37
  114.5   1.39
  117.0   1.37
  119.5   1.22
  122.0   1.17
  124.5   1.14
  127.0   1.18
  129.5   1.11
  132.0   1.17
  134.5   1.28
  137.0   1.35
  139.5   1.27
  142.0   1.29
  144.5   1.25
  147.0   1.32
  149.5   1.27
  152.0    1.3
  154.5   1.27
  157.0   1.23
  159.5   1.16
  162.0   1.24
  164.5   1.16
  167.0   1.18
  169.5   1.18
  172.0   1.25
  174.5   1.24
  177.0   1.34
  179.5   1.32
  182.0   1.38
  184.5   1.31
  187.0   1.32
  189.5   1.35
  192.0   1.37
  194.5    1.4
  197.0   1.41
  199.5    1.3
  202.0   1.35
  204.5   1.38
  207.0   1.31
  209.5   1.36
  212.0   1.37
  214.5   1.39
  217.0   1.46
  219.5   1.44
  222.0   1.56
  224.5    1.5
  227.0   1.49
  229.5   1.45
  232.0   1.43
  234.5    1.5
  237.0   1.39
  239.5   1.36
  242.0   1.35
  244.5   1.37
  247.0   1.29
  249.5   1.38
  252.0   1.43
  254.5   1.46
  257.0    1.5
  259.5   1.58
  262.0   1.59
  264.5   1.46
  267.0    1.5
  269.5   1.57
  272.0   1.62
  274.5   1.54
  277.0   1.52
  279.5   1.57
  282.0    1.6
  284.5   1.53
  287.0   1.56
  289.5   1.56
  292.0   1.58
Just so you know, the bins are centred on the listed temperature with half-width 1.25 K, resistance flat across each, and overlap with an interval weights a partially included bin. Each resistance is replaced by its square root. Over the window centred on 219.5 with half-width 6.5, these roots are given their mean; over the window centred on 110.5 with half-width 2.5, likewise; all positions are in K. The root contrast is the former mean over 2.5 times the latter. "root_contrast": 0.413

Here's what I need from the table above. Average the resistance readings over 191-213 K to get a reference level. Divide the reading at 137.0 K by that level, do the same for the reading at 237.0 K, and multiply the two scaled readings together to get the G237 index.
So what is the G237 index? 1.0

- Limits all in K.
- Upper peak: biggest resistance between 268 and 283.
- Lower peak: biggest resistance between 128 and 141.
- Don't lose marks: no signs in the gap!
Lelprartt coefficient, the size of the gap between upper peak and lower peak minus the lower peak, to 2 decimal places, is -1.08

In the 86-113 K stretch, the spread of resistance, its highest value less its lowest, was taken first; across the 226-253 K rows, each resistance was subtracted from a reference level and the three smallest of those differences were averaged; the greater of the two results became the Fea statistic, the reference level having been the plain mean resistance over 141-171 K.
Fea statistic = 0.18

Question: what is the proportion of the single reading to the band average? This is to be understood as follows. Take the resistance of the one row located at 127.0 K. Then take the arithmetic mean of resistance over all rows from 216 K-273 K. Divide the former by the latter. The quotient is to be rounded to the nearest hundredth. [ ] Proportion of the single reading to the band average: 0.81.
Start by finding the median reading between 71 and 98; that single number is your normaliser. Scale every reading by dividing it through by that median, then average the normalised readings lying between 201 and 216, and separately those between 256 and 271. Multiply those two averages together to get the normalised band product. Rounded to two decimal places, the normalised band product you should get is 1.97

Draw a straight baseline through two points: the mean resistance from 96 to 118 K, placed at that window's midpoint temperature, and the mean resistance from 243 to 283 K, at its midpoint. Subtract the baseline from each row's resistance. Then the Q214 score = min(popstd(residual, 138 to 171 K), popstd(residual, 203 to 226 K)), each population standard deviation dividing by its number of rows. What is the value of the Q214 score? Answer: 0.058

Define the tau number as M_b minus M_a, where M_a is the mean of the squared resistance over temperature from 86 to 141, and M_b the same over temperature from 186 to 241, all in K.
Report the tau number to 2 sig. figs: 0.31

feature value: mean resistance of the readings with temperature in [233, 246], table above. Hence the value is 1.39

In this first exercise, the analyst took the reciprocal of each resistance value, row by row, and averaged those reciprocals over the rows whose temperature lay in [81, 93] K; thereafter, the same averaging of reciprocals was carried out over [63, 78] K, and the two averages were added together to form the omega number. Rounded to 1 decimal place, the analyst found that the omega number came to 2.3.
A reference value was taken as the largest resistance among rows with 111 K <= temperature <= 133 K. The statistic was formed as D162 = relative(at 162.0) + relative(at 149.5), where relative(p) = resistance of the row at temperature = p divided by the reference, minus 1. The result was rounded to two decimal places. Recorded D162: -0.19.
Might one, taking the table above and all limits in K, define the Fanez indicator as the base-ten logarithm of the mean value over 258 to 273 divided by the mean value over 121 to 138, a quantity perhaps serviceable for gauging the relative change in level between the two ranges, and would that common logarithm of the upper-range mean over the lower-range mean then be 0.112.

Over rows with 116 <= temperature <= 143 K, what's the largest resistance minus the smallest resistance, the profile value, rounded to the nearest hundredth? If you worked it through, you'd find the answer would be 0.26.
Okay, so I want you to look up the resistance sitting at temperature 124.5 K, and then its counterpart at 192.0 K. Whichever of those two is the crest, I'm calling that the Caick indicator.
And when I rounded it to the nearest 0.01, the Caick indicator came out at 1.37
